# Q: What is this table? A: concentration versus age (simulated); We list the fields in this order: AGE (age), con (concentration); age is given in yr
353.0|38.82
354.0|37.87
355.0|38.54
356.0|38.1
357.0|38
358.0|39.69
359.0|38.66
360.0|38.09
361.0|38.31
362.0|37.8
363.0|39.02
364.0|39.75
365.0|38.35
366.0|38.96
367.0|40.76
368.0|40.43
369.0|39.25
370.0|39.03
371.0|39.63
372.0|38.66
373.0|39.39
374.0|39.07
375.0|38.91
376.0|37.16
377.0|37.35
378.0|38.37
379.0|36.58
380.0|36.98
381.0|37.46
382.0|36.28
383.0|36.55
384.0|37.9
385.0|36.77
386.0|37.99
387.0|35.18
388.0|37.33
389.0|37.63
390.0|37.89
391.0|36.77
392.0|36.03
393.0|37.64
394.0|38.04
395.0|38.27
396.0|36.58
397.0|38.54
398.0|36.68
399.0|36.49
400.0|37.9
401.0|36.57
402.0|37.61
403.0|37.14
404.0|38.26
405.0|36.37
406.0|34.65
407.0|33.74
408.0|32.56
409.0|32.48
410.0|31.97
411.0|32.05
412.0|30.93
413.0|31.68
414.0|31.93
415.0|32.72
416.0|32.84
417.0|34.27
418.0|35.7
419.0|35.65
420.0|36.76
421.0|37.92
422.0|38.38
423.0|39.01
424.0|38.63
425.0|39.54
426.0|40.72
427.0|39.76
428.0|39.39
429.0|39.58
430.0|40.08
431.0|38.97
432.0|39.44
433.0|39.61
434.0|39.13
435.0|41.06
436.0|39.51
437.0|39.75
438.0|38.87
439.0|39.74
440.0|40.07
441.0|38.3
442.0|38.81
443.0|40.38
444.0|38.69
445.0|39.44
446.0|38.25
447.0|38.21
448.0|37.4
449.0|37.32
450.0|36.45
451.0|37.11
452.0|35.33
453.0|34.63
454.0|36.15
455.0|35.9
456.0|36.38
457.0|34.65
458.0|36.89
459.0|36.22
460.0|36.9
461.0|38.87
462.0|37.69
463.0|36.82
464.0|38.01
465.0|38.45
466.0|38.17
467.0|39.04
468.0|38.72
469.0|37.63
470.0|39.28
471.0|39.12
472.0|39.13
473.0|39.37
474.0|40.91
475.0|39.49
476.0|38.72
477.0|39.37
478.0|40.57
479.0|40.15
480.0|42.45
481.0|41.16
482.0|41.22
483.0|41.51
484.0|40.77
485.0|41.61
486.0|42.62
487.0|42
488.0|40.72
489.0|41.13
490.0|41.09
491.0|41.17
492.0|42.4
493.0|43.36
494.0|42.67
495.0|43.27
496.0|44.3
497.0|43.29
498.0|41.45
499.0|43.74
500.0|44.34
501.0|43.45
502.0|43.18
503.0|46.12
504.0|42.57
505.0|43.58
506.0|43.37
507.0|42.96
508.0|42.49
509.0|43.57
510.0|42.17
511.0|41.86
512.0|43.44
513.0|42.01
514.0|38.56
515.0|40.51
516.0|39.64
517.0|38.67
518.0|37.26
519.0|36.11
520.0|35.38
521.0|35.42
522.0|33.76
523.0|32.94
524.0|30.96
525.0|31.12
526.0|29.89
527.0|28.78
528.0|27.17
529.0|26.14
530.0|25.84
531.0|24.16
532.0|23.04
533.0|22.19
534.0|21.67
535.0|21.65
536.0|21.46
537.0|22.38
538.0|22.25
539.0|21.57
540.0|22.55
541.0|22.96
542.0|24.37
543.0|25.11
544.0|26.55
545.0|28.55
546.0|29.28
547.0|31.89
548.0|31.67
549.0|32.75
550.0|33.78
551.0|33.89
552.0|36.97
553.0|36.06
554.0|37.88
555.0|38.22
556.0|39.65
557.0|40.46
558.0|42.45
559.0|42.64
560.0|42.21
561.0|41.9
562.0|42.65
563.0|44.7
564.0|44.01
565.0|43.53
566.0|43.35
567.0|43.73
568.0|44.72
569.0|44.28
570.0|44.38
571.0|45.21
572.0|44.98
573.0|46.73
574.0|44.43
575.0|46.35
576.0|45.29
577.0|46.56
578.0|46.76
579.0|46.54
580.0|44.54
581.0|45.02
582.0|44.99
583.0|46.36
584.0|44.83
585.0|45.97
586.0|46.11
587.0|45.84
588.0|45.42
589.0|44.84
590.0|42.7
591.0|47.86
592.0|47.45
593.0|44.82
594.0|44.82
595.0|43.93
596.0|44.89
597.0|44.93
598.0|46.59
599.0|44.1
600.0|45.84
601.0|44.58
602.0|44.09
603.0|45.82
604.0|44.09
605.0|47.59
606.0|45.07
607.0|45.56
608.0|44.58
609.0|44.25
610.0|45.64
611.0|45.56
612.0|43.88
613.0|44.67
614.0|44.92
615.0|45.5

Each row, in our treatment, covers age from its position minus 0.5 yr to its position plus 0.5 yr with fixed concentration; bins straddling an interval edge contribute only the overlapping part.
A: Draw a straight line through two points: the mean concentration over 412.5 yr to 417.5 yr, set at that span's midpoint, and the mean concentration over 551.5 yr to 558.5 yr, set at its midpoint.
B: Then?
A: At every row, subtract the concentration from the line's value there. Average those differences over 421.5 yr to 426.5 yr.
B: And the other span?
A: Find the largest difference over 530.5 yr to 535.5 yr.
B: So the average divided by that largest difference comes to -0.38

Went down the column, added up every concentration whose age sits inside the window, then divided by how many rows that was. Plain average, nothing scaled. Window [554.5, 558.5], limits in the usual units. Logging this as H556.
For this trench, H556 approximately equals 40.2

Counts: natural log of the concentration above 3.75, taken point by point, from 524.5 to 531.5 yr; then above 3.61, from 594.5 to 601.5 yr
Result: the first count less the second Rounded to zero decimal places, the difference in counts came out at -7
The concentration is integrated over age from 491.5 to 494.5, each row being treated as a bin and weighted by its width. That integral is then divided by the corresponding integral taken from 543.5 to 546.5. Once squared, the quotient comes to 2.3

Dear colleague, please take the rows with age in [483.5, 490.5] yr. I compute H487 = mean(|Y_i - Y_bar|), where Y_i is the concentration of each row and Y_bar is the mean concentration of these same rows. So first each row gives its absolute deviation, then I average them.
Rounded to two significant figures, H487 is 0.56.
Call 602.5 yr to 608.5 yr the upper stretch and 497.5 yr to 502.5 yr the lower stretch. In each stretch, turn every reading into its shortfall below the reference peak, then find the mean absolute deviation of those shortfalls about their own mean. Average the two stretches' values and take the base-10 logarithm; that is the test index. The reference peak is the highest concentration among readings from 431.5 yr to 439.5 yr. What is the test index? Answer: -0.10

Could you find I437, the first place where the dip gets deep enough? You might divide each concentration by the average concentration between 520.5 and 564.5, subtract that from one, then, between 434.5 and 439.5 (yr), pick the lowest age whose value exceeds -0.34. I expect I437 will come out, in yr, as 435.0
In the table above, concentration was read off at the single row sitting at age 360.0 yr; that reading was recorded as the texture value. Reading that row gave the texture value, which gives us 38.09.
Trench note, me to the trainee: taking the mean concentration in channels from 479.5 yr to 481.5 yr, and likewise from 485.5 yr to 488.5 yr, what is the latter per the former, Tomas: 1.00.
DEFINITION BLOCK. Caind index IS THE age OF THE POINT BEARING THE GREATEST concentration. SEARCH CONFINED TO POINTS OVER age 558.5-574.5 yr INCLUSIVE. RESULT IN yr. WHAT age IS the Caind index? 573.0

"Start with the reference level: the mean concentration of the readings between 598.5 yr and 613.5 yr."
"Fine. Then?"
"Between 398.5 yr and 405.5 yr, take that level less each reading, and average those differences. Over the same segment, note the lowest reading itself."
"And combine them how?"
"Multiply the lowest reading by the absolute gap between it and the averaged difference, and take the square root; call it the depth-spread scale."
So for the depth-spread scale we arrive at 32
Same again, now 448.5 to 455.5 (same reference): 30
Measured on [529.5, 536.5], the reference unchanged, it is 4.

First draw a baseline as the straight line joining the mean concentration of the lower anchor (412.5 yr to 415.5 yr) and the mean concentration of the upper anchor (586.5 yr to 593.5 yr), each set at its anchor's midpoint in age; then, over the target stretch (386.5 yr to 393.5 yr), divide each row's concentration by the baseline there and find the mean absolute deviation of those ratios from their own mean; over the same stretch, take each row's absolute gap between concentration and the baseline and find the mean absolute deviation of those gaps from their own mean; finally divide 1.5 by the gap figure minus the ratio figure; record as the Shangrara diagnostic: 1.94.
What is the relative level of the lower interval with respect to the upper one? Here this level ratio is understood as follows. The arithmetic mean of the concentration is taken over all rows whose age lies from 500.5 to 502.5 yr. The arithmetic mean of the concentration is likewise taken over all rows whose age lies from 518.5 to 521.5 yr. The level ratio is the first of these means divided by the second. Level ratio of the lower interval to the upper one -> 1.22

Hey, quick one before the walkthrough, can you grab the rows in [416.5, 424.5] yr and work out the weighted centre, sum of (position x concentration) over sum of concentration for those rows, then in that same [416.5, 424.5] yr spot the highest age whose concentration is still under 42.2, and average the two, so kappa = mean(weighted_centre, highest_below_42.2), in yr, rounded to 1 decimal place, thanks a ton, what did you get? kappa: 422.3 yr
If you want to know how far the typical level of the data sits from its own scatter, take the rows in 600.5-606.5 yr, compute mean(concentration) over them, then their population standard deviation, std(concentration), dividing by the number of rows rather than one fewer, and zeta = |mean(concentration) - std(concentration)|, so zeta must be 44.0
